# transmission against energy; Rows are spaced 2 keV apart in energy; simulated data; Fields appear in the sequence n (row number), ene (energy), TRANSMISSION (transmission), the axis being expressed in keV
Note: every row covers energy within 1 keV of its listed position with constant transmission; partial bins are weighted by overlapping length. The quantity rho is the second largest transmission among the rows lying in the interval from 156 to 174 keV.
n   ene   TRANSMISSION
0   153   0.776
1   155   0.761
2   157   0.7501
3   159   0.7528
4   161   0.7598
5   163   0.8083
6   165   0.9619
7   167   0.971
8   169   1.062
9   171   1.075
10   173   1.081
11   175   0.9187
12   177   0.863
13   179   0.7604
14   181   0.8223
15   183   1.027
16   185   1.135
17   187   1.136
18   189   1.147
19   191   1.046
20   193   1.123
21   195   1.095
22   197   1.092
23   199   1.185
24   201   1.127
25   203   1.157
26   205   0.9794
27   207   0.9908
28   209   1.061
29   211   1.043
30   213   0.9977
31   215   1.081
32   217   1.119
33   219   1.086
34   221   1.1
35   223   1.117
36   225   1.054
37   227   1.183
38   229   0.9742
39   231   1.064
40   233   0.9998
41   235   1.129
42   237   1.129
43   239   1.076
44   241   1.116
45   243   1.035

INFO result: 1.075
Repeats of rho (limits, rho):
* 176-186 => 1.027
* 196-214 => 1.157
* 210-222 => 1.1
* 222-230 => 1.117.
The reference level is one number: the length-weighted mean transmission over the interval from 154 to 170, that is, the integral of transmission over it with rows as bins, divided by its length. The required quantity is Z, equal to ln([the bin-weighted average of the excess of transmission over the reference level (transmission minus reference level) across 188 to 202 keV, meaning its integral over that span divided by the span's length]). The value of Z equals -1.34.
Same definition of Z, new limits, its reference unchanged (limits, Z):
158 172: -2.82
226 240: -1.49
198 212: -1.50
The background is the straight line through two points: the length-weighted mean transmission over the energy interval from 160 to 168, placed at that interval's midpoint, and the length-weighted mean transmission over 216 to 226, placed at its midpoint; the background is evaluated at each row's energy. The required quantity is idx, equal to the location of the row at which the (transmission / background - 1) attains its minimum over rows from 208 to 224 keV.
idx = 213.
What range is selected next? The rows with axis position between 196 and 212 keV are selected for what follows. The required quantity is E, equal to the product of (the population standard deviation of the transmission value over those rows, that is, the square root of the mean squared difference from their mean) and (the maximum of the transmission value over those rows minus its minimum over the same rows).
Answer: 0.014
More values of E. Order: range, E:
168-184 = 0.038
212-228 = 0.009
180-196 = 0.033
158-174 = 0.043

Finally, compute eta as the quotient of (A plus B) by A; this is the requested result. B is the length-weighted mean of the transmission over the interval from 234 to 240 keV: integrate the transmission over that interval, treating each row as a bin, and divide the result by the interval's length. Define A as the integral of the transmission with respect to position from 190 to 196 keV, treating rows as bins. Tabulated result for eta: 1.17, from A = 6.5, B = 1.11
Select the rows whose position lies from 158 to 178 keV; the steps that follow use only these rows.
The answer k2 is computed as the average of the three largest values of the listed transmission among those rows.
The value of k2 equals 1.07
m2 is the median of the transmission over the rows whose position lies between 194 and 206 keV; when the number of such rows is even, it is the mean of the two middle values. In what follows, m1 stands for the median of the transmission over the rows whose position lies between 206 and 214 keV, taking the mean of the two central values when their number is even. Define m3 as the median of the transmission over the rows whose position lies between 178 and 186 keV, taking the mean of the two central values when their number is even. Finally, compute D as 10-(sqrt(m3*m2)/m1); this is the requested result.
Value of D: 9.01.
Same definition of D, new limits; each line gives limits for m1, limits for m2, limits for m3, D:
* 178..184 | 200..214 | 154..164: 8.92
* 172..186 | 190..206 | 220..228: 8.79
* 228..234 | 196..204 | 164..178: 8.95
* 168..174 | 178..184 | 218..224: 9.12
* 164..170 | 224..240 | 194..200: 8.89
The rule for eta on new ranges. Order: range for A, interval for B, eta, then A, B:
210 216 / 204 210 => 1.16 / 6.2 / 1.01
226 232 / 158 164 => 1.12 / 6.4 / 0.77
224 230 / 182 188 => 1.17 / 6.4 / 1.10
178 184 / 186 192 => 1.21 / 5.2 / 1.11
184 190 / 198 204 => 1.17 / 6.8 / 1.16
